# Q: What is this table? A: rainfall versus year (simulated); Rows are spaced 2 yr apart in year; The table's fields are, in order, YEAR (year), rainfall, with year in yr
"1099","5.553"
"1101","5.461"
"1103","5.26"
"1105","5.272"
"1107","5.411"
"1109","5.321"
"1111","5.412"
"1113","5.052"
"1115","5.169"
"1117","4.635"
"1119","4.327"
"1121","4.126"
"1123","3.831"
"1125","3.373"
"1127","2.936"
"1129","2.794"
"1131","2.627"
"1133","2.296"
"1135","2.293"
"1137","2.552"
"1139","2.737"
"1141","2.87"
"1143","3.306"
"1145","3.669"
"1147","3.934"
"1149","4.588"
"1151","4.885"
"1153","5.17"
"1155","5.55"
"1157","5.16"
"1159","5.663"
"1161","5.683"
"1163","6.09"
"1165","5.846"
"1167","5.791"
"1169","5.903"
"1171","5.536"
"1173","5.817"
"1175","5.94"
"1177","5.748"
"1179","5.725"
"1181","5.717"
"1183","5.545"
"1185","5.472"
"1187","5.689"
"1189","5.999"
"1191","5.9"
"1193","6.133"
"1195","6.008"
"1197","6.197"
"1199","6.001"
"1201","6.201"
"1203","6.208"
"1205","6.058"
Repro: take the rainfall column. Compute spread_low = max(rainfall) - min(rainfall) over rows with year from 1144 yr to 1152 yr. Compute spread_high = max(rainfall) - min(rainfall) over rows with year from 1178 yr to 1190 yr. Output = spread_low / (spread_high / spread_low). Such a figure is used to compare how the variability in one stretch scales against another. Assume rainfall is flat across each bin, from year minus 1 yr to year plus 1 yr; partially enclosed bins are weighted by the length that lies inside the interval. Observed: 2.8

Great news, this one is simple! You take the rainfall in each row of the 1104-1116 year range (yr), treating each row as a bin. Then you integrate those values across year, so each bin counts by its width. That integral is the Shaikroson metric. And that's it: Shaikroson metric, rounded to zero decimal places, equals 63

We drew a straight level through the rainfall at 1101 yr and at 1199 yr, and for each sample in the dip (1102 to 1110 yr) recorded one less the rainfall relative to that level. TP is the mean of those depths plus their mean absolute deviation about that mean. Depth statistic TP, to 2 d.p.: 0.04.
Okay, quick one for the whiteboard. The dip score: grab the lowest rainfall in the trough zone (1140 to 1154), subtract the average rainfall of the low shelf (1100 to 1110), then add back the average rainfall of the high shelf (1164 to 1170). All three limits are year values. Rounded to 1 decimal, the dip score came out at 3.4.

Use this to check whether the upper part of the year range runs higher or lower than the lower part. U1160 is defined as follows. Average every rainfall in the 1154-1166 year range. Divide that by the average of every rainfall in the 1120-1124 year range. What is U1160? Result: 1.4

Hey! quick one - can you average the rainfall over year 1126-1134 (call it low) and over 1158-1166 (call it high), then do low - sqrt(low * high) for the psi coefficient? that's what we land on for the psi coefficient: -1.3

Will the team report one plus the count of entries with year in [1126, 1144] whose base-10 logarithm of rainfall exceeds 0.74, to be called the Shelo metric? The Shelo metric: 1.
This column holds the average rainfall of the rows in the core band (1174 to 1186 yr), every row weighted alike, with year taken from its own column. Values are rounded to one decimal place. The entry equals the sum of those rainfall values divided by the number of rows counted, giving 5.7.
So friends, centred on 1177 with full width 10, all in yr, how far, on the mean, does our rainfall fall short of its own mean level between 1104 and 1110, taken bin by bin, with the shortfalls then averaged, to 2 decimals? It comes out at -0.45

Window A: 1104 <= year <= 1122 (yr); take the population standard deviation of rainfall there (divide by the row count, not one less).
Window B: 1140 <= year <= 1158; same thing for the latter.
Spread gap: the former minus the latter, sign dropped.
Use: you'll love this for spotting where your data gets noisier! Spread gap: 0.43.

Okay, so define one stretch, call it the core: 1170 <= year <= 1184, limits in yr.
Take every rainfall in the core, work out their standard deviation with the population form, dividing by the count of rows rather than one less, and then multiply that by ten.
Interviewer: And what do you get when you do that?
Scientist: 1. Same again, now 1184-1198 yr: 2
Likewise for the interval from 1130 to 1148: 6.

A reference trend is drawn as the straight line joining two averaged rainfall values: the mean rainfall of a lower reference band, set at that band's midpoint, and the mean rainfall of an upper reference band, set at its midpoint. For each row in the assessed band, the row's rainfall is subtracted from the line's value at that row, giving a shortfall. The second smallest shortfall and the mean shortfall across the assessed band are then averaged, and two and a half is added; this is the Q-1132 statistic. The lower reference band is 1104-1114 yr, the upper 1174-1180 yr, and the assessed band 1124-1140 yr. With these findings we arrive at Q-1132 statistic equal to 5.1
